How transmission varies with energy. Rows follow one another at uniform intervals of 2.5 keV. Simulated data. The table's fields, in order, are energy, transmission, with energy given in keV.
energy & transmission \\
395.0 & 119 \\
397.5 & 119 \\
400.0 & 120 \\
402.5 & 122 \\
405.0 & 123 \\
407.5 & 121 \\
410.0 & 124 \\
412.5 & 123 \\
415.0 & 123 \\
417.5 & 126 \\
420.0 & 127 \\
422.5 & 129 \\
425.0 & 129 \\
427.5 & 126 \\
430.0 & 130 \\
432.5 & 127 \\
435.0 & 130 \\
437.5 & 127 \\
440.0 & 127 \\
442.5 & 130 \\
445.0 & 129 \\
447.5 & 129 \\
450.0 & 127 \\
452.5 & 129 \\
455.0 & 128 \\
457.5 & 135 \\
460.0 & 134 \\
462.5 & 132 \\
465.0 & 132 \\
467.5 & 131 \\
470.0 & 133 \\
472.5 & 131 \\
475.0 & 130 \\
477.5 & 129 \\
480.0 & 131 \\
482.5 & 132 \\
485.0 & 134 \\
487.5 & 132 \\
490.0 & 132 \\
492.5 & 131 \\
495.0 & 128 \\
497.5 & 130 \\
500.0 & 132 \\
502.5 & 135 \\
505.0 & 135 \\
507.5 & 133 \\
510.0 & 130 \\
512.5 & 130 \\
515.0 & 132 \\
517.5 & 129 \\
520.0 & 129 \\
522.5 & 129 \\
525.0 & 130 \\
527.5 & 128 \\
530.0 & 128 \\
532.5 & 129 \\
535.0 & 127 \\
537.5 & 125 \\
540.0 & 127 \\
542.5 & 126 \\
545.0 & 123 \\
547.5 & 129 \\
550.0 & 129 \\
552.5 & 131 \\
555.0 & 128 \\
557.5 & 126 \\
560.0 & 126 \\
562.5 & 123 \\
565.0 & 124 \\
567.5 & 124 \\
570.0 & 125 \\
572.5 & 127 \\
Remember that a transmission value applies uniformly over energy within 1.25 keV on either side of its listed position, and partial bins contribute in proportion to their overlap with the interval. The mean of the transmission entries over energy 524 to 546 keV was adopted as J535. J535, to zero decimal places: 127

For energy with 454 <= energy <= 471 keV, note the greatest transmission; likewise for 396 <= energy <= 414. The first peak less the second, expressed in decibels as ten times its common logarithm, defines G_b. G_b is 10.4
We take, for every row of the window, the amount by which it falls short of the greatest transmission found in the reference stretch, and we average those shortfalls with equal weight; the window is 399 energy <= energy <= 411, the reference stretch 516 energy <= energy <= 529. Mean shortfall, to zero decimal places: 8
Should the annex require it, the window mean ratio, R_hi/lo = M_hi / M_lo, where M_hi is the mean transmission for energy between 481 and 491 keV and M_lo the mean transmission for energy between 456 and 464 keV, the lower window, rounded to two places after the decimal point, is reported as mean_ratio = 0.99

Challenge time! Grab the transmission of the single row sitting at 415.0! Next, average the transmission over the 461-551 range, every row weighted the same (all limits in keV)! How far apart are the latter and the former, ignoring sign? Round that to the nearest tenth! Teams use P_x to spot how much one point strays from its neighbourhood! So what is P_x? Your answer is 7.1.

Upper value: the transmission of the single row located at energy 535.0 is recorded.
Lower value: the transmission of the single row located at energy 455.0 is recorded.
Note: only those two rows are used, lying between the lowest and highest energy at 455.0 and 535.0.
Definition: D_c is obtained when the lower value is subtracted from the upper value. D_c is -1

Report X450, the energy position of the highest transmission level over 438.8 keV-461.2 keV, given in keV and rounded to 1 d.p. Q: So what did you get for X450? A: 457.5 keV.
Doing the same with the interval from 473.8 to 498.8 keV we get 485.0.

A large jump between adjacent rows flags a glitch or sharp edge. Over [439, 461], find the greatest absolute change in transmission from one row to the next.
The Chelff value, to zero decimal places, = 7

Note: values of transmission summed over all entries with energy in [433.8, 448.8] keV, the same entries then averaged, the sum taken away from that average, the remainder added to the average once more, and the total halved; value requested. -257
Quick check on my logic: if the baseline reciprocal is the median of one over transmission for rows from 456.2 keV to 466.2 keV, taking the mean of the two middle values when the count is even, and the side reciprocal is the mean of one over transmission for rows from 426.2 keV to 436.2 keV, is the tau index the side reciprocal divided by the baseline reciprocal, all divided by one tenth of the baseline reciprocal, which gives 1379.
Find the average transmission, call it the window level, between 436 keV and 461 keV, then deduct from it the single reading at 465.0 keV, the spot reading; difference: -2.5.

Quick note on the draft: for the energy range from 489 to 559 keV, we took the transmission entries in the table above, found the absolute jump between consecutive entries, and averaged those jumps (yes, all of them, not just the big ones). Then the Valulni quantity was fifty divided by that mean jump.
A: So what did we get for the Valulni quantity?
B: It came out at 28.1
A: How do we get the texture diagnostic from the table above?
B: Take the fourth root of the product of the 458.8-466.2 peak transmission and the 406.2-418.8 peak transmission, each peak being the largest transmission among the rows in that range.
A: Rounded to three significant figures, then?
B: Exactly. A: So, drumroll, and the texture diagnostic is 11.4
